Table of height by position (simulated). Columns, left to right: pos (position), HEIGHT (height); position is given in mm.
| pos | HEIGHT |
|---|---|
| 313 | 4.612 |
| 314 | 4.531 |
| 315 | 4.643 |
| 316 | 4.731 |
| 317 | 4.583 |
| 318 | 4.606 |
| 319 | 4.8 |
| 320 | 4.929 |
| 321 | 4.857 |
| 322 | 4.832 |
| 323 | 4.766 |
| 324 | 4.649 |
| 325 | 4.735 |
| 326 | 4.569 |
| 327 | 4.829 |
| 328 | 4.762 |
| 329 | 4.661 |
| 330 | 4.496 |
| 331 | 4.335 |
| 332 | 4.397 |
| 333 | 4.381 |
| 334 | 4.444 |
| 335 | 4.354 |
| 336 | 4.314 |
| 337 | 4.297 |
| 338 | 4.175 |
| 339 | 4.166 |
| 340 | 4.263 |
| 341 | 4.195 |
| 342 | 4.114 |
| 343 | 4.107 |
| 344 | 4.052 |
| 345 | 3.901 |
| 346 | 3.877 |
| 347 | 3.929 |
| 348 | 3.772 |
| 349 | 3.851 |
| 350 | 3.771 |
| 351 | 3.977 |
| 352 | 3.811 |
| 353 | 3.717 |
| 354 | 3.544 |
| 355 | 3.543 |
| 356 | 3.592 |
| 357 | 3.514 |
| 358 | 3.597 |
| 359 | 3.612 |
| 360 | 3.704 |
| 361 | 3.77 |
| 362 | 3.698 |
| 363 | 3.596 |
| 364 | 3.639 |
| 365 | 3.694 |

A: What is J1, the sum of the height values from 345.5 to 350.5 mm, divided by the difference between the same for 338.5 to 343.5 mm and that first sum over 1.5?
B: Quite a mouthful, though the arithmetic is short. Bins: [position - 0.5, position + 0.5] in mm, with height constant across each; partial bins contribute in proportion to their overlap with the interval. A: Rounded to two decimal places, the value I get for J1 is 2.39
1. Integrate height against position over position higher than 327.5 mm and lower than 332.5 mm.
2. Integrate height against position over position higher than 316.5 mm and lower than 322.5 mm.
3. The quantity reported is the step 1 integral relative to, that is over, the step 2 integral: 0.8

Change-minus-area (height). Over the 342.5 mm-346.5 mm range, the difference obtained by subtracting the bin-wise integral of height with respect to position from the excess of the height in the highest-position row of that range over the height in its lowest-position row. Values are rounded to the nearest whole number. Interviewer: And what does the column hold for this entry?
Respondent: -16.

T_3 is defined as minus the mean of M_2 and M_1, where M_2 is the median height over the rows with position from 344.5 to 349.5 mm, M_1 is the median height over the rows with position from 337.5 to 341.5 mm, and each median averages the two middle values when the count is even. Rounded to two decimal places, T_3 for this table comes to -4.03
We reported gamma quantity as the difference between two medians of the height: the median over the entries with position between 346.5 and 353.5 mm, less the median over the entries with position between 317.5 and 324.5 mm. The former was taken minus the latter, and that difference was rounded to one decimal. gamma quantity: -1.0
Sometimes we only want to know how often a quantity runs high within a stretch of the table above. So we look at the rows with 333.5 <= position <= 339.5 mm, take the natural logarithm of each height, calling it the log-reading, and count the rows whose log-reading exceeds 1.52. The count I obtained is 0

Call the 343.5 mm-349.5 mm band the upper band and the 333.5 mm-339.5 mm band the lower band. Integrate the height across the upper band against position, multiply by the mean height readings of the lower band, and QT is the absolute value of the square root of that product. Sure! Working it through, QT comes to 10.0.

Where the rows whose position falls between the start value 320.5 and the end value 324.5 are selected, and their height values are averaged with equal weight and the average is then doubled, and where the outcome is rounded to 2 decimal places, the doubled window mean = 9.55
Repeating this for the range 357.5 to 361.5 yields 7.34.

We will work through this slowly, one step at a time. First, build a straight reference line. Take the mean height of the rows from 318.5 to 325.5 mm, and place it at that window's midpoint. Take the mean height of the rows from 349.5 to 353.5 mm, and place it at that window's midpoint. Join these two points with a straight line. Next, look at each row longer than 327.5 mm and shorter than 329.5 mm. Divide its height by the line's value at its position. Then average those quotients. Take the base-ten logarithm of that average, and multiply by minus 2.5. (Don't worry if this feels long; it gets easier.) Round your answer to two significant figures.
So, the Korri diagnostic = -0.031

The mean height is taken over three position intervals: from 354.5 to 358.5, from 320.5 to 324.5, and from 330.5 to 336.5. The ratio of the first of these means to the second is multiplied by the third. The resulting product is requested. 3.3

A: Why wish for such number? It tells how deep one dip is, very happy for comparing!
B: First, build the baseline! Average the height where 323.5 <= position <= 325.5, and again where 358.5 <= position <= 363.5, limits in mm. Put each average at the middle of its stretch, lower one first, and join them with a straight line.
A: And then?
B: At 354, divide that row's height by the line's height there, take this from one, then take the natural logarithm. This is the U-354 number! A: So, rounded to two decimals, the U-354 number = -2.47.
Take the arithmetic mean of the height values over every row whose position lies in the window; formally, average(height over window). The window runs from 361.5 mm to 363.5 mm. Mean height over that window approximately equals 3.65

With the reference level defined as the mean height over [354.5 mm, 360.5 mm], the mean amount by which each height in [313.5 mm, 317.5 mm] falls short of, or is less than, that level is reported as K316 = -1.0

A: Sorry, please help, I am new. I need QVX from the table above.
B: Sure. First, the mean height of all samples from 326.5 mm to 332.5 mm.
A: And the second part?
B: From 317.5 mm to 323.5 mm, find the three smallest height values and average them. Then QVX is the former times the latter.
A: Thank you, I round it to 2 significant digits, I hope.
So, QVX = 22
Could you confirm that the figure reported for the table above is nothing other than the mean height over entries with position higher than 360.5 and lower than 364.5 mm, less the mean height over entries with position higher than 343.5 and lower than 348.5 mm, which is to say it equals -0.2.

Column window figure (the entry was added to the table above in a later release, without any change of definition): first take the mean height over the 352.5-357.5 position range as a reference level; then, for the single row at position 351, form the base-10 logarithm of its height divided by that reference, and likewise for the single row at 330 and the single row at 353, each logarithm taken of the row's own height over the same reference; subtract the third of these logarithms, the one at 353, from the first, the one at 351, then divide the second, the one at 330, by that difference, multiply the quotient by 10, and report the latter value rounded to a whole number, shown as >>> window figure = 34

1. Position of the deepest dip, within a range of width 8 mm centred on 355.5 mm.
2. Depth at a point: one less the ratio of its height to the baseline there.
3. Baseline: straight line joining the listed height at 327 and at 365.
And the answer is 354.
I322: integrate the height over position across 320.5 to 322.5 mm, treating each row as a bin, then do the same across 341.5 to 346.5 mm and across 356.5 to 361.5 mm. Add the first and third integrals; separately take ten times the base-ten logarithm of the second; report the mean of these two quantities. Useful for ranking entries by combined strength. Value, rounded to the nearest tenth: 20.5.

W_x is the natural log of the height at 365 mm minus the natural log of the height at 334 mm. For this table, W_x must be -0.185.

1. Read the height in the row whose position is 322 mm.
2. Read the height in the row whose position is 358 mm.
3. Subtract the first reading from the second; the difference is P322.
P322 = -1.2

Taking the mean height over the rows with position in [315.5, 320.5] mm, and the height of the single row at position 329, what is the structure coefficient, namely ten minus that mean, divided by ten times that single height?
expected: 0.113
